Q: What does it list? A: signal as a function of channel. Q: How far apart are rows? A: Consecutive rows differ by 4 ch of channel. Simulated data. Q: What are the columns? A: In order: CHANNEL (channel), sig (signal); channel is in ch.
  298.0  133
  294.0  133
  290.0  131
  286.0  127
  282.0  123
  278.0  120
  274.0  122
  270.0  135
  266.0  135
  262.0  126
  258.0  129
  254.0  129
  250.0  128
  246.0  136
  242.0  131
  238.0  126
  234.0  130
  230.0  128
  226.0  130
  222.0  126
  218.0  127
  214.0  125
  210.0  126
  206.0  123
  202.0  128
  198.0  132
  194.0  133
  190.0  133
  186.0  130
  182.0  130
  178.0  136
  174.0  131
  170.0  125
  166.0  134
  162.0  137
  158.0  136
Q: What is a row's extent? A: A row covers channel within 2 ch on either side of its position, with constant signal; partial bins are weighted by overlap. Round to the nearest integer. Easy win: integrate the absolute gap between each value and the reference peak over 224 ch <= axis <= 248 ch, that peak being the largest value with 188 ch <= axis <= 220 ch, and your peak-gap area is 92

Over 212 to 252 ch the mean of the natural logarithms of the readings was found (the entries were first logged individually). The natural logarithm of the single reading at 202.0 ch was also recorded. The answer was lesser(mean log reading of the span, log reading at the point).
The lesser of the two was 4.85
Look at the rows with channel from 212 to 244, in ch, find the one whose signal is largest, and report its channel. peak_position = 242.0 ch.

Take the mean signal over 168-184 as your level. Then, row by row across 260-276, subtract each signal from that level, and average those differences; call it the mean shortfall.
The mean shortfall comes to 1.0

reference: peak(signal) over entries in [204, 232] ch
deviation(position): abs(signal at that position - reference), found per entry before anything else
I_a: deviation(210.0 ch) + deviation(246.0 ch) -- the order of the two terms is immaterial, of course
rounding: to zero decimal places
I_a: 10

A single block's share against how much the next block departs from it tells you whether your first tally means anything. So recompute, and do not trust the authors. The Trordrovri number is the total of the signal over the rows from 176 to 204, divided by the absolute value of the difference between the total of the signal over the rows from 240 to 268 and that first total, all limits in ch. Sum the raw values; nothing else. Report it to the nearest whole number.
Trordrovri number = 115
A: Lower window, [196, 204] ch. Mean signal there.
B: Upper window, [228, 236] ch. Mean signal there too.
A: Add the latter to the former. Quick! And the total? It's 259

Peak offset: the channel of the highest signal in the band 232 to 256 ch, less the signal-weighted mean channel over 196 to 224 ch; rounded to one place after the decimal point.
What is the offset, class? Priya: 36.1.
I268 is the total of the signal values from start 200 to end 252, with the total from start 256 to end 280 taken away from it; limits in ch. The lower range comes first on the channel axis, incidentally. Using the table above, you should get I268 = 897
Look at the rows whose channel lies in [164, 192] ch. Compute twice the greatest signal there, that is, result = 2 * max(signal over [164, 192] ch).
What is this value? 272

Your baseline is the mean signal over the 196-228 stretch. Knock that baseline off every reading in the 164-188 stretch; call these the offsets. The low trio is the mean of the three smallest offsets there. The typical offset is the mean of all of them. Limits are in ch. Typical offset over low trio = 3.2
